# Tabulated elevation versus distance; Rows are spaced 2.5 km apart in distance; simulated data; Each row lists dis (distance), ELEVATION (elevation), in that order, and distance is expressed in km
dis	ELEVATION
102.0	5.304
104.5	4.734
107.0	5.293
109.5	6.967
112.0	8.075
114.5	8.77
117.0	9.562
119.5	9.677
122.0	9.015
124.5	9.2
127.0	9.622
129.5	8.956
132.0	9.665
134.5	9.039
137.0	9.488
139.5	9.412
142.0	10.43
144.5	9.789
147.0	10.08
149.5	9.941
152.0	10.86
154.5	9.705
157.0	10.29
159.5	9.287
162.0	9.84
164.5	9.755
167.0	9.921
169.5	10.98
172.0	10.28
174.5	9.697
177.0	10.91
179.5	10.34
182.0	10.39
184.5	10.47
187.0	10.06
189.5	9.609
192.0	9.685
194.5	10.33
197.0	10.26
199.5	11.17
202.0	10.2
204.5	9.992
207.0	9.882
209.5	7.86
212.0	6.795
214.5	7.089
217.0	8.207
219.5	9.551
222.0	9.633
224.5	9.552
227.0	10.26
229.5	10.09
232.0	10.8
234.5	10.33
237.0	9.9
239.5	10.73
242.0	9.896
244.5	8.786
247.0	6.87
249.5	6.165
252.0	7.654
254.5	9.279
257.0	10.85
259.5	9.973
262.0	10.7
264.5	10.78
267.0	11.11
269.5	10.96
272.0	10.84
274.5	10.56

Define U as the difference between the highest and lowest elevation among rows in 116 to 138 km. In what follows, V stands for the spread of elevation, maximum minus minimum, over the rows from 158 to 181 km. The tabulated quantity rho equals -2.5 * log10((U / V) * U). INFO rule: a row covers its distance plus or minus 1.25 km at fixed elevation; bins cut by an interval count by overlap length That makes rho 1.3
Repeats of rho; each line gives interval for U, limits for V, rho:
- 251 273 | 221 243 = -2.5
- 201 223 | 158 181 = -2.1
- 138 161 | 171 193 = -0.7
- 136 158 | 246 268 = 0.9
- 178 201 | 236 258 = 0.7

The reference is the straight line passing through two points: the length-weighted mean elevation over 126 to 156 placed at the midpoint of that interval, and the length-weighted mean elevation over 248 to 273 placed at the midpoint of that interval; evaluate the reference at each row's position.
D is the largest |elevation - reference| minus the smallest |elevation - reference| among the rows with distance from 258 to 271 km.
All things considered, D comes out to 1.1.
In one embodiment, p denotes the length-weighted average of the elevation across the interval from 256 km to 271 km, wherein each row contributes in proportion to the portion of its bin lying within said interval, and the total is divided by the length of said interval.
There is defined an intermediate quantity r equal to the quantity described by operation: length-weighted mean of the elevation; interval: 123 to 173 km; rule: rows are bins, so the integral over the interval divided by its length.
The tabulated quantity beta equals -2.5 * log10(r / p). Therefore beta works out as 0.10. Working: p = 10.7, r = 9.8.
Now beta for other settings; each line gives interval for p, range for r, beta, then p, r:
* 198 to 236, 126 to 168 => -0.04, 9.4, 9.8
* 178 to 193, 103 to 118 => 0.37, 10.1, 7.2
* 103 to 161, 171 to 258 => -0.06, 9.0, 9.5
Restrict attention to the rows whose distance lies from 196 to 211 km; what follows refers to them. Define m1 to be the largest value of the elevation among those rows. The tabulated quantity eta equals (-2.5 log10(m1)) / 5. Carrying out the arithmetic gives -0.524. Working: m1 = 11.17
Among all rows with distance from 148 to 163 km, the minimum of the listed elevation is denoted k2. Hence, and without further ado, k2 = 9.287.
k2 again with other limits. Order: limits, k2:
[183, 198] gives 9.609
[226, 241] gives 9.9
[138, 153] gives 9.412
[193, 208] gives 9.882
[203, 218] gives 6.795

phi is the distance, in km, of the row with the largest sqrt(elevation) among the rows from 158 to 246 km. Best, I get 199.5 km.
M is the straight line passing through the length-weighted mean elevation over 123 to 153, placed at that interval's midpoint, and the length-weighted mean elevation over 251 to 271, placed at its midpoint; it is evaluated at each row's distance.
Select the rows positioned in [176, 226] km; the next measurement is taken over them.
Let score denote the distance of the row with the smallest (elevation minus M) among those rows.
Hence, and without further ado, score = 212.0 km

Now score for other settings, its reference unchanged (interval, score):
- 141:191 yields 159.5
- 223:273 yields 249.5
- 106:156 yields 107.0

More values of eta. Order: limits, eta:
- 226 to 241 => -0.517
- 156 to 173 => -0.520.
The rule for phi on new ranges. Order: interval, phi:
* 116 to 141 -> 119.5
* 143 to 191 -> 169.5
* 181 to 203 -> 199.5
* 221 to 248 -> 232.0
